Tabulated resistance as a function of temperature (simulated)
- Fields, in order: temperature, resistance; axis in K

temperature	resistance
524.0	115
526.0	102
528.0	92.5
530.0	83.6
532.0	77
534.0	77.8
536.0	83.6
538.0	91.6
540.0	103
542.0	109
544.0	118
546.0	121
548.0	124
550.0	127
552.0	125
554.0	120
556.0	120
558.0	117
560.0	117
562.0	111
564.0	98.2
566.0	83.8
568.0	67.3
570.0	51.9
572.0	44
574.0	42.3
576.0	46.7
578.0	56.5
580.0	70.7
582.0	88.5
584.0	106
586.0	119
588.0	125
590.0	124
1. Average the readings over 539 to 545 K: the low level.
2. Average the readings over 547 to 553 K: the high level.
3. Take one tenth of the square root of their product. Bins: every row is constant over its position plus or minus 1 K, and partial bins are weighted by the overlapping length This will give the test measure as 11.7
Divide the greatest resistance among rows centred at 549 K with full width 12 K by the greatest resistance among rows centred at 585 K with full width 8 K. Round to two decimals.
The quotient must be 1.02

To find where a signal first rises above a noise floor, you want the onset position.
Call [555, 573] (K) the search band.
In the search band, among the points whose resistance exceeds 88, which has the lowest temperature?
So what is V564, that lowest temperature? 556.0 K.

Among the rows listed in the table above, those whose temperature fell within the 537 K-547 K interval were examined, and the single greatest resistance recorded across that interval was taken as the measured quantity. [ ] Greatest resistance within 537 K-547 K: 121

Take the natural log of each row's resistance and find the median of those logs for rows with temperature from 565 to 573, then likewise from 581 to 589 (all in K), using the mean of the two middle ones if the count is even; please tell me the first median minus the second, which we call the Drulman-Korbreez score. -0.6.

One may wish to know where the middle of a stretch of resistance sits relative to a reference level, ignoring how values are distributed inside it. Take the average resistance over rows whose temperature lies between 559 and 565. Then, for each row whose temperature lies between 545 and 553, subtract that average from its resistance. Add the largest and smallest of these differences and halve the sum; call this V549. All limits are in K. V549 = 15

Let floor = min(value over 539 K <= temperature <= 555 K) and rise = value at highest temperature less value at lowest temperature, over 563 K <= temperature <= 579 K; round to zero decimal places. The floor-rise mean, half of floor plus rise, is 31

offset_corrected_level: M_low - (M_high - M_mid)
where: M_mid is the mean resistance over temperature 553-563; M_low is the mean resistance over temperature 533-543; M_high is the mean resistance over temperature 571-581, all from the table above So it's 158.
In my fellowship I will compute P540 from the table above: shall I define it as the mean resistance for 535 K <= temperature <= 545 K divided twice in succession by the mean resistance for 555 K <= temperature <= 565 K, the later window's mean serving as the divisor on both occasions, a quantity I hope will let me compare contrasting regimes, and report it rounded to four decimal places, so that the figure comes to 0.0080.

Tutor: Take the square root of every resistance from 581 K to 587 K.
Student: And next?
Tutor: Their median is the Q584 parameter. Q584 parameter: 10.3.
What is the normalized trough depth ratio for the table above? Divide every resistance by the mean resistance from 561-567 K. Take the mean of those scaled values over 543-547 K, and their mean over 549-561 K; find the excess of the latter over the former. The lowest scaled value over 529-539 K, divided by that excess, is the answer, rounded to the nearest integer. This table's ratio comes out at 51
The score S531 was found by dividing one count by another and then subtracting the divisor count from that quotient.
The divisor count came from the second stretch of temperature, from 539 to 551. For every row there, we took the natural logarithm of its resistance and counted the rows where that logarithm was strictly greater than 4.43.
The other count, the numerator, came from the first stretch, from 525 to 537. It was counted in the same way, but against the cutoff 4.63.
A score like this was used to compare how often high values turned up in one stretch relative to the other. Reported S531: -6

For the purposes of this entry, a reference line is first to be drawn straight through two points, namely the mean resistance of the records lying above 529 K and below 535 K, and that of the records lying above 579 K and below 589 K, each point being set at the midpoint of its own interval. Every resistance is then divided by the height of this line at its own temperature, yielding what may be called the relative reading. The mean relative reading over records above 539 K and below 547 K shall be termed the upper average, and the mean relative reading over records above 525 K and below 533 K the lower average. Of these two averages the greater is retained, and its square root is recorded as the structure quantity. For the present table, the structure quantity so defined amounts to 1.16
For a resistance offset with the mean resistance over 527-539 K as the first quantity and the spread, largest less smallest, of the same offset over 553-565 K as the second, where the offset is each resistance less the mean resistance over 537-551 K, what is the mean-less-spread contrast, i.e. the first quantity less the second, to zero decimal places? -51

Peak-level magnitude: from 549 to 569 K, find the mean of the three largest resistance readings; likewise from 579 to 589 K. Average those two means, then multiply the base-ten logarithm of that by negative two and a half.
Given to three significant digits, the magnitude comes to -5.20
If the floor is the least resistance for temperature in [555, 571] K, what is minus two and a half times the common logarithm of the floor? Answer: -4.3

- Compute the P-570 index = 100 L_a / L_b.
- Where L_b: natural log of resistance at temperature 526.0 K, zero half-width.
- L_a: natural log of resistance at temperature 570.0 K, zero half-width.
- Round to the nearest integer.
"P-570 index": 85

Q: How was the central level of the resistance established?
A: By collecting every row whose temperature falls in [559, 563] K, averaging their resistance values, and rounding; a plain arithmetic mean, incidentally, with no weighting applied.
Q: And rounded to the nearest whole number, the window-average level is 114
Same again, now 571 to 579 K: 47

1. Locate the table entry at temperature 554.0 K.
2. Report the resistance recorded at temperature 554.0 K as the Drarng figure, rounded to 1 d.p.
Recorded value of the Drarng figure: 120.0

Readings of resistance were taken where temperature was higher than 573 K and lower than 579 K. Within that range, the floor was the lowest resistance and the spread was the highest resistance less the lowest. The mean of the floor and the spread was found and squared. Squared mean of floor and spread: 798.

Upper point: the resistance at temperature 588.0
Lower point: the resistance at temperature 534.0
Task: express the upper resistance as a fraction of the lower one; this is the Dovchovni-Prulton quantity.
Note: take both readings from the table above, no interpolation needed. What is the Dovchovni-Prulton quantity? 1.6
